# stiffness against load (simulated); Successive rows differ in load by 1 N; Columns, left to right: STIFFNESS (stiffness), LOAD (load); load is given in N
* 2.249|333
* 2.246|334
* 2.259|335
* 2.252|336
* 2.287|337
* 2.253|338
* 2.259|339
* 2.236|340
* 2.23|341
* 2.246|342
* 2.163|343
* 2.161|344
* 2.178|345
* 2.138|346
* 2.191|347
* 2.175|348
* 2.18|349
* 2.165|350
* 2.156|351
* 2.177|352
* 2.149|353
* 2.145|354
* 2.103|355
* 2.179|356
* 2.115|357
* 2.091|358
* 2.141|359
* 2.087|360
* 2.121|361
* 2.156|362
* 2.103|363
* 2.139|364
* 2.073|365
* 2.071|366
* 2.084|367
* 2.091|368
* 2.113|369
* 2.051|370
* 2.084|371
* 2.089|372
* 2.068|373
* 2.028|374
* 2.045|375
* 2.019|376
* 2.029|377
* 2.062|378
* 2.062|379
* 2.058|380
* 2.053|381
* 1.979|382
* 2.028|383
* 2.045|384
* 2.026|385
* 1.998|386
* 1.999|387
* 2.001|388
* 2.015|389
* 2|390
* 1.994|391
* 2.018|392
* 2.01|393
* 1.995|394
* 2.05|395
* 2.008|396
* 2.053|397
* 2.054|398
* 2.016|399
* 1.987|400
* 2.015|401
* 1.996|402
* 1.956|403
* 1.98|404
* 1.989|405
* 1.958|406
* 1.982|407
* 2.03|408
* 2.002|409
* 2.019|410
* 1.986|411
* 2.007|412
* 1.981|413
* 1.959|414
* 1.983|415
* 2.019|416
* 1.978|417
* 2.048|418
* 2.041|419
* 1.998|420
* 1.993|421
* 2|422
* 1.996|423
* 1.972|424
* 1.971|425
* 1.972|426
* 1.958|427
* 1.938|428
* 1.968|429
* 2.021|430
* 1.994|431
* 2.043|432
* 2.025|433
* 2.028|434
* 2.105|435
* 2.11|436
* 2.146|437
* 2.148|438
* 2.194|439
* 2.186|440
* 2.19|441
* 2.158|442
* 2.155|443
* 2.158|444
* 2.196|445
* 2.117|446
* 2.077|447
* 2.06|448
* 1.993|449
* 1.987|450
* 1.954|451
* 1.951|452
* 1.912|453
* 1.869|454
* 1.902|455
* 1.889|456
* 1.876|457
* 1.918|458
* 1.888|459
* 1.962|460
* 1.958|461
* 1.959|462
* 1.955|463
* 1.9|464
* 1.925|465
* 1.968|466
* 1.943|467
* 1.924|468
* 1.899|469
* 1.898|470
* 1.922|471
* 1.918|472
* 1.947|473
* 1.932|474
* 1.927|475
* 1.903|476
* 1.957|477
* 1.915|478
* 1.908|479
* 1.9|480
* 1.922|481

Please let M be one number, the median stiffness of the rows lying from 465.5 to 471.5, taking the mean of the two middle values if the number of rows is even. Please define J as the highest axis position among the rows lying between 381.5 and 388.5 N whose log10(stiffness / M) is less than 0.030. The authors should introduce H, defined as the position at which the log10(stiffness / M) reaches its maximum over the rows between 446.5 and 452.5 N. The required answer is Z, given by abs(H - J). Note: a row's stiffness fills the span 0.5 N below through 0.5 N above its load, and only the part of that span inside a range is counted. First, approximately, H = 447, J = 388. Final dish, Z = 59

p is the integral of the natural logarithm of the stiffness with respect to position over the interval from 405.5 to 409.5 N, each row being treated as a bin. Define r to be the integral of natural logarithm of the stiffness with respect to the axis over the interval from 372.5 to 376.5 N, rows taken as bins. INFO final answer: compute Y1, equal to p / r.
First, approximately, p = 2.76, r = 2.85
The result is 0.97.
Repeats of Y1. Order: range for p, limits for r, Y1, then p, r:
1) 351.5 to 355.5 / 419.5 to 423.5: 1.10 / 3.05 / 2.77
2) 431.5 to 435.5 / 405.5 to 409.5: 1.04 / 2.87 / 2.76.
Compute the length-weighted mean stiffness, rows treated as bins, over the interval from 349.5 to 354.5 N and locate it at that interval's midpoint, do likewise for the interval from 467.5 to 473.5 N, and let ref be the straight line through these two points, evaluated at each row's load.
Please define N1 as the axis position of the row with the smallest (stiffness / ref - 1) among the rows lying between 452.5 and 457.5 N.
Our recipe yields 454 N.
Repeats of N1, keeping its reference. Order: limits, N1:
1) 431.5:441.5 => 433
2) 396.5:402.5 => 400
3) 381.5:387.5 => 382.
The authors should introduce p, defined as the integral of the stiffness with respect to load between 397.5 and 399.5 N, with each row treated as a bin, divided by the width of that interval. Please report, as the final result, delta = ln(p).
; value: 0.71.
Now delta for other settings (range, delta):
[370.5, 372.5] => 0.74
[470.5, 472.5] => 0.65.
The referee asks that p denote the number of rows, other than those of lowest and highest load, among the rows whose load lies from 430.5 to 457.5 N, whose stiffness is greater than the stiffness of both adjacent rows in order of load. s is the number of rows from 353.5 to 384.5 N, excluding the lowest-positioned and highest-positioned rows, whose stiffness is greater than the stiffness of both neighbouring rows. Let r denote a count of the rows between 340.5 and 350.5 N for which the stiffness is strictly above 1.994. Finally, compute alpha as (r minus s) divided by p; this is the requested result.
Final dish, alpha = 0.6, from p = 5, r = 10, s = 7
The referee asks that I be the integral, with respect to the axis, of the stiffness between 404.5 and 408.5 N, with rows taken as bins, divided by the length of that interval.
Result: 1.99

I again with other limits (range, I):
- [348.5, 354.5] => 2.16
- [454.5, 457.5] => 1.89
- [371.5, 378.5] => 2.05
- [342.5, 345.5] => 2.17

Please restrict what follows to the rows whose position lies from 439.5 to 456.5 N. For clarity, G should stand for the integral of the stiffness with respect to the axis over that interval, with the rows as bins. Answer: 34.8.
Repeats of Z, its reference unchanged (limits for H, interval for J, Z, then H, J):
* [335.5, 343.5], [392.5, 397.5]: 60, 337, 397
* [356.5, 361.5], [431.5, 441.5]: 75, 359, 434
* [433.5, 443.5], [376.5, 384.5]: 55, 439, 384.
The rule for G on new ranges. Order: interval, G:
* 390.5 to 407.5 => 34.1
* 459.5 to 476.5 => 32.8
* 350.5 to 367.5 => 36.1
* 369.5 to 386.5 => 34.7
